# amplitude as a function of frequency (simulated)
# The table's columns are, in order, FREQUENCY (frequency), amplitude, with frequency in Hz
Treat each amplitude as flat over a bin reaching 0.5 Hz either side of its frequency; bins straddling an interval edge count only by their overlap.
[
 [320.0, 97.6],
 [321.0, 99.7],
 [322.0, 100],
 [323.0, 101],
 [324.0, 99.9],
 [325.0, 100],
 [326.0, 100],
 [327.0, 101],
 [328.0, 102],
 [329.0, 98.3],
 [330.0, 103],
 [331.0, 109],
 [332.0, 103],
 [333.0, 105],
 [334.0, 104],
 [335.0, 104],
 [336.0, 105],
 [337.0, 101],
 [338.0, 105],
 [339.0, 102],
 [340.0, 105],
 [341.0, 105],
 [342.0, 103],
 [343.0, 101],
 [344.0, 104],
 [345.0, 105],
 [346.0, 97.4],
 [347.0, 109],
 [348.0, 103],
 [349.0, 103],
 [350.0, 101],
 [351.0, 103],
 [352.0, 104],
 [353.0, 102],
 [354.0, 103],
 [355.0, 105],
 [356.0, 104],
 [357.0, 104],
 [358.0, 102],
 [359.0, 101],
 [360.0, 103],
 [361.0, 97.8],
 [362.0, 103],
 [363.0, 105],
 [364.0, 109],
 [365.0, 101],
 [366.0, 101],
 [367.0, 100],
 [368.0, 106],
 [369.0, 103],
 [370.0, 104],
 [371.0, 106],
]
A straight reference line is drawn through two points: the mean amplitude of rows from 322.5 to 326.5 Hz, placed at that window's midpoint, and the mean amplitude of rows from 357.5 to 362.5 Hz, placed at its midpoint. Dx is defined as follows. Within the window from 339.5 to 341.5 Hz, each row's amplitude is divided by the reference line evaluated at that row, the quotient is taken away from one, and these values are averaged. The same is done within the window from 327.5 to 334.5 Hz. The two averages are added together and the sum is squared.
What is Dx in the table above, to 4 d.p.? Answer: 0.0053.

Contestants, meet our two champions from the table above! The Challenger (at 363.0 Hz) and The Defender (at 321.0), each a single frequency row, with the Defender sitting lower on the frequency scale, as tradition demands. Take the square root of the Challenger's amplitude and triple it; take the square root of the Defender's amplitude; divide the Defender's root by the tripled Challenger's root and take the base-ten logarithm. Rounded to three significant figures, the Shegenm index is -0.488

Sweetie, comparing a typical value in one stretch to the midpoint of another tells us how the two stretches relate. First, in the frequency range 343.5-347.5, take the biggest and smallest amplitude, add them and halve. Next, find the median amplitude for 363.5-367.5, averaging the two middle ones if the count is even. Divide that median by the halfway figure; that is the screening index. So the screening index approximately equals 0.98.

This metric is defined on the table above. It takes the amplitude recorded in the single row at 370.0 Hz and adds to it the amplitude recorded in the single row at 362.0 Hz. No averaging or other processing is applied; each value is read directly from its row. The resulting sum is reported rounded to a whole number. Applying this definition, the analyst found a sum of 207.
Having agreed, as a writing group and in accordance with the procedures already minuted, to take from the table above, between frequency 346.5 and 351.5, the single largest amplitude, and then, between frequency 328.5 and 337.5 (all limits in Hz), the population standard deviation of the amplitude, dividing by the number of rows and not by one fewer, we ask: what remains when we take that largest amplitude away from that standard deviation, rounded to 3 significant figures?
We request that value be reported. -106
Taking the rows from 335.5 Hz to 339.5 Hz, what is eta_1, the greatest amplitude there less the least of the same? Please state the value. 4.0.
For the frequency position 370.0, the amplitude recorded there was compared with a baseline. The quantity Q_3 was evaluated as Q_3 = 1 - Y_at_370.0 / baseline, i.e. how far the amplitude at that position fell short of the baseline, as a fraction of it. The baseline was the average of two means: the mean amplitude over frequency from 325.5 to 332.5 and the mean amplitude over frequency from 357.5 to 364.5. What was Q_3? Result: -0.013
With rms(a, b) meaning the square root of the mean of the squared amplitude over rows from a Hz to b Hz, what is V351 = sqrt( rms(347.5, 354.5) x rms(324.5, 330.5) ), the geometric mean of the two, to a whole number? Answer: 102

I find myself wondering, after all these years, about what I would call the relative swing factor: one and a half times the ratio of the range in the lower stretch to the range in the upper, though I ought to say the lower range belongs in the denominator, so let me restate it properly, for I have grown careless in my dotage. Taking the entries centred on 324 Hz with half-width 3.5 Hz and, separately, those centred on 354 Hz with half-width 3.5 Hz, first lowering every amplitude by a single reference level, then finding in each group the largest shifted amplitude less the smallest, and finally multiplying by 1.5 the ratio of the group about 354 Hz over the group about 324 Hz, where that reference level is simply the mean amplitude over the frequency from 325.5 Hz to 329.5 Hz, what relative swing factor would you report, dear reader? 3.5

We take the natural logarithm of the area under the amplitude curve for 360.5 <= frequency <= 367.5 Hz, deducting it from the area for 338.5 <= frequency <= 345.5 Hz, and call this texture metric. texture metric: 718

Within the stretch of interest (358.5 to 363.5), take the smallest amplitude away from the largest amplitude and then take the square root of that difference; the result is 2.7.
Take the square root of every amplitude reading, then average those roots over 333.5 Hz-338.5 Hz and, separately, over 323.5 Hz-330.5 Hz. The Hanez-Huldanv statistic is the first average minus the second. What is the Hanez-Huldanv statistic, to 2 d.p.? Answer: 0.16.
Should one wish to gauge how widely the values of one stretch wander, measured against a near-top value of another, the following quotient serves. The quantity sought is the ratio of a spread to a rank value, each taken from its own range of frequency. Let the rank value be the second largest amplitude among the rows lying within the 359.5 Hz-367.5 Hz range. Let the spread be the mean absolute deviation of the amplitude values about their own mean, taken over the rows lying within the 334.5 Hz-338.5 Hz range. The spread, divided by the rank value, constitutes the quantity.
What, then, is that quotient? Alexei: 0.0131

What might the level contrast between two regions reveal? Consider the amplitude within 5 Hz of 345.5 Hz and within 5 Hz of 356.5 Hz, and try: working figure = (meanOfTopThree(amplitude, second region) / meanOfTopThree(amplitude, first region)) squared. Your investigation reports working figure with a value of 0.96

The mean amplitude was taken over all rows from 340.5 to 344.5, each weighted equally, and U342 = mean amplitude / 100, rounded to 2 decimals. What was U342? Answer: 1.03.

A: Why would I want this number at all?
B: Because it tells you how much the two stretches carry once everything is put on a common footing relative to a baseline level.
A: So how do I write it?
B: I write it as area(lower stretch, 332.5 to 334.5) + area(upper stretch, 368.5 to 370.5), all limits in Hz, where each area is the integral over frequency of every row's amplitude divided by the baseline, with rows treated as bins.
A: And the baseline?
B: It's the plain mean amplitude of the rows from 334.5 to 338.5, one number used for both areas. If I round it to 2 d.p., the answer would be 4.01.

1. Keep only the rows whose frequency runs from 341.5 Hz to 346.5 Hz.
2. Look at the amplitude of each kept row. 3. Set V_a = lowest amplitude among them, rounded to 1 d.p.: 97.4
